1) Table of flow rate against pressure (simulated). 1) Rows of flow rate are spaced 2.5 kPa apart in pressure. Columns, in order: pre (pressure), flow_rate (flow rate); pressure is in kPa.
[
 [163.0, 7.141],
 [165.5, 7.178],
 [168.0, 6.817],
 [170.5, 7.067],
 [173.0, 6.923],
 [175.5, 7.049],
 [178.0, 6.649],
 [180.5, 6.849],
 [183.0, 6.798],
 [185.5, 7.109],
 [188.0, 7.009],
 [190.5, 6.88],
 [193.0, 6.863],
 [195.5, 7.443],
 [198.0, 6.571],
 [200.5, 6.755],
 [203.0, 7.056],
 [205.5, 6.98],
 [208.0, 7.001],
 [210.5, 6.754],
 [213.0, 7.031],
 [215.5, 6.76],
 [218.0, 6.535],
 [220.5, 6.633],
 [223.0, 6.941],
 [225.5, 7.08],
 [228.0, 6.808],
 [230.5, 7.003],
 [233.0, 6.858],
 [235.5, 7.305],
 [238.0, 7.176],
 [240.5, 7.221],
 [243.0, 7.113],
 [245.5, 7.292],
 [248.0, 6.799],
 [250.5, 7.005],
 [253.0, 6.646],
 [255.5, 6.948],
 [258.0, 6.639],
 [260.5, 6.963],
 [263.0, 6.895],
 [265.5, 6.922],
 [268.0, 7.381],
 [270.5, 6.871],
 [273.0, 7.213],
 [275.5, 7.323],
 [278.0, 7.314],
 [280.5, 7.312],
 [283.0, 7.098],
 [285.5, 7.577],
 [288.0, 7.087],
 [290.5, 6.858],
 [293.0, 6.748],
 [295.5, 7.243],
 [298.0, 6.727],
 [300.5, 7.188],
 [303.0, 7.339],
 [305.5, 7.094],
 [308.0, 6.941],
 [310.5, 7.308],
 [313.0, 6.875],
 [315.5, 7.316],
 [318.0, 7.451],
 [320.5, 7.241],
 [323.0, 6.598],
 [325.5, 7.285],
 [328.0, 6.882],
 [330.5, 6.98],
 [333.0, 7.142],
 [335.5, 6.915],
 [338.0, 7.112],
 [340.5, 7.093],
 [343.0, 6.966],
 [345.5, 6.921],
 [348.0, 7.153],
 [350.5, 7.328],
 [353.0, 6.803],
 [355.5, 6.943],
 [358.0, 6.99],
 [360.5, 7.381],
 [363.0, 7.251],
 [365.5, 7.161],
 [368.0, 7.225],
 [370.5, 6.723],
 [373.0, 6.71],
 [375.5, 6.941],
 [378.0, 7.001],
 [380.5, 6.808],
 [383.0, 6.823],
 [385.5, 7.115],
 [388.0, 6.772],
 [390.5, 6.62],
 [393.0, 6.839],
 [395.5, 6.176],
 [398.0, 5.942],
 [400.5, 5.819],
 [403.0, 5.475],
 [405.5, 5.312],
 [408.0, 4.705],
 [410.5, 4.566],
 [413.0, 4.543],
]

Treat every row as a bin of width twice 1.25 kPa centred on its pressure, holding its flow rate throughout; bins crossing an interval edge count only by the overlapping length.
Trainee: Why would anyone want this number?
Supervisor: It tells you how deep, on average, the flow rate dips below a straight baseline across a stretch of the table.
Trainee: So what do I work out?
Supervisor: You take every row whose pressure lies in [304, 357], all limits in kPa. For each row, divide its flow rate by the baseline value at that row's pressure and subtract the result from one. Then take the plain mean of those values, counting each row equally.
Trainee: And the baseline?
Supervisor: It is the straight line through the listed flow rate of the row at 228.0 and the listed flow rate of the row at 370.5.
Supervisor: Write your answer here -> -0.047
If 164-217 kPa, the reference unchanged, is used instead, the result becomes -0.015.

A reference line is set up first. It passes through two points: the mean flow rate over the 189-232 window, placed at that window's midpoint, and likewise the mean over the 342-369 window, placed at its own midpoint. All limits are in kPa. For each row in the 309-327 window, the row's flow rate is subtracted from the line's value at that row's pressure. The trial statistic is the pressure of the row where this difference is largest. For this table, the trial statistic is 323.0 kPa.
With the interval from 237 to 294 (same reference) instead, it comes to 258.0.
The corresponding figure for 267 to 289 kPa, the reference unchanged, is 270.5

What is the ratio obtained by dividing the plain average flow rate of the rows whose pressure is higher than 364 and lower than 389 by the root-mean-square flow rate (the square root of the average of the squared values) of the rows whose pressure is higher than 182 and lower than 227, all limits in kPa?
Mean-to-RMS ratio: 1.00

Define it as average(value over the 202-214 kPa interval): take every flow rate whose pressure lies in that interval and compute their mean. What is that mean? 6.96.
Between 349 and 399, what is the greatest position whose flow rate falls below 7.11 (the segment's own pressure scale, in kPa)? 398.0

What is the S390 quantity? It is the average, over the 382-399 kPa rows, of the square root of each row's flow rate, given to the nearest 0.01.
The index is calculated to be 2.57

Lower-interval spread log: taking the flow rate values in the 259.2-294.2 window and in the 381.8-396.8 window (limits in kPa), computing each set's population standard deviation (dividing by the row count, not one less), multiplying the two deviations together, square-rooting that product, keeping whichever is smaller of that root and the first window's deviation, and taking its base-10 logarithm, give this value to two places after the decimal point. -0.63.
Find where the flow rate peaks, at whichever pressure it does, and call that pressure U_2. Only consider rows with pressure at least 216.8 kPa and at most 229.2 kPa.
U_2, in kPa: 225.5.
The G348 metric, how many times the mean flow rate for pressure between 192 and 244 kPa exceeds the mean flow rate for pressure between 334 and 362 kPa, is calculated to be 0.98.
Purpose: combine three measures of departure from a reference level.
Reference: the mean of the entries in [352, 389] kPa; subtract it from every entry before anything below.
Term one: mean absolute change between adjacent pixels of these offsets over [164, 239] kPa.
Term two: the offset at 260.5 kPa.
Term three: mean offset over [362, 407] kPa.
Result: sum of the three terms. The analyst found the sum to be -0.2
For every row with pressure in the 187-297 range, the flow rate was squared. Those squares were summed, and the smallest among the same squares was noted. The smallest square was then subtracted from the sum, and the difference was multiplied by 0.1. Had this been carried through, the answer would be 211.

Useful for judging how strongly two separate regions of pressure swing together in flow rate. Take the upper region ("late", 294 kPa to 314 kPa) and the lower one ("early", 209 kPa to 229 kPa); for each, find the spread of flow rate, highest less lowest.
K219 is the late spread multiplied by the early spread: 0.33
